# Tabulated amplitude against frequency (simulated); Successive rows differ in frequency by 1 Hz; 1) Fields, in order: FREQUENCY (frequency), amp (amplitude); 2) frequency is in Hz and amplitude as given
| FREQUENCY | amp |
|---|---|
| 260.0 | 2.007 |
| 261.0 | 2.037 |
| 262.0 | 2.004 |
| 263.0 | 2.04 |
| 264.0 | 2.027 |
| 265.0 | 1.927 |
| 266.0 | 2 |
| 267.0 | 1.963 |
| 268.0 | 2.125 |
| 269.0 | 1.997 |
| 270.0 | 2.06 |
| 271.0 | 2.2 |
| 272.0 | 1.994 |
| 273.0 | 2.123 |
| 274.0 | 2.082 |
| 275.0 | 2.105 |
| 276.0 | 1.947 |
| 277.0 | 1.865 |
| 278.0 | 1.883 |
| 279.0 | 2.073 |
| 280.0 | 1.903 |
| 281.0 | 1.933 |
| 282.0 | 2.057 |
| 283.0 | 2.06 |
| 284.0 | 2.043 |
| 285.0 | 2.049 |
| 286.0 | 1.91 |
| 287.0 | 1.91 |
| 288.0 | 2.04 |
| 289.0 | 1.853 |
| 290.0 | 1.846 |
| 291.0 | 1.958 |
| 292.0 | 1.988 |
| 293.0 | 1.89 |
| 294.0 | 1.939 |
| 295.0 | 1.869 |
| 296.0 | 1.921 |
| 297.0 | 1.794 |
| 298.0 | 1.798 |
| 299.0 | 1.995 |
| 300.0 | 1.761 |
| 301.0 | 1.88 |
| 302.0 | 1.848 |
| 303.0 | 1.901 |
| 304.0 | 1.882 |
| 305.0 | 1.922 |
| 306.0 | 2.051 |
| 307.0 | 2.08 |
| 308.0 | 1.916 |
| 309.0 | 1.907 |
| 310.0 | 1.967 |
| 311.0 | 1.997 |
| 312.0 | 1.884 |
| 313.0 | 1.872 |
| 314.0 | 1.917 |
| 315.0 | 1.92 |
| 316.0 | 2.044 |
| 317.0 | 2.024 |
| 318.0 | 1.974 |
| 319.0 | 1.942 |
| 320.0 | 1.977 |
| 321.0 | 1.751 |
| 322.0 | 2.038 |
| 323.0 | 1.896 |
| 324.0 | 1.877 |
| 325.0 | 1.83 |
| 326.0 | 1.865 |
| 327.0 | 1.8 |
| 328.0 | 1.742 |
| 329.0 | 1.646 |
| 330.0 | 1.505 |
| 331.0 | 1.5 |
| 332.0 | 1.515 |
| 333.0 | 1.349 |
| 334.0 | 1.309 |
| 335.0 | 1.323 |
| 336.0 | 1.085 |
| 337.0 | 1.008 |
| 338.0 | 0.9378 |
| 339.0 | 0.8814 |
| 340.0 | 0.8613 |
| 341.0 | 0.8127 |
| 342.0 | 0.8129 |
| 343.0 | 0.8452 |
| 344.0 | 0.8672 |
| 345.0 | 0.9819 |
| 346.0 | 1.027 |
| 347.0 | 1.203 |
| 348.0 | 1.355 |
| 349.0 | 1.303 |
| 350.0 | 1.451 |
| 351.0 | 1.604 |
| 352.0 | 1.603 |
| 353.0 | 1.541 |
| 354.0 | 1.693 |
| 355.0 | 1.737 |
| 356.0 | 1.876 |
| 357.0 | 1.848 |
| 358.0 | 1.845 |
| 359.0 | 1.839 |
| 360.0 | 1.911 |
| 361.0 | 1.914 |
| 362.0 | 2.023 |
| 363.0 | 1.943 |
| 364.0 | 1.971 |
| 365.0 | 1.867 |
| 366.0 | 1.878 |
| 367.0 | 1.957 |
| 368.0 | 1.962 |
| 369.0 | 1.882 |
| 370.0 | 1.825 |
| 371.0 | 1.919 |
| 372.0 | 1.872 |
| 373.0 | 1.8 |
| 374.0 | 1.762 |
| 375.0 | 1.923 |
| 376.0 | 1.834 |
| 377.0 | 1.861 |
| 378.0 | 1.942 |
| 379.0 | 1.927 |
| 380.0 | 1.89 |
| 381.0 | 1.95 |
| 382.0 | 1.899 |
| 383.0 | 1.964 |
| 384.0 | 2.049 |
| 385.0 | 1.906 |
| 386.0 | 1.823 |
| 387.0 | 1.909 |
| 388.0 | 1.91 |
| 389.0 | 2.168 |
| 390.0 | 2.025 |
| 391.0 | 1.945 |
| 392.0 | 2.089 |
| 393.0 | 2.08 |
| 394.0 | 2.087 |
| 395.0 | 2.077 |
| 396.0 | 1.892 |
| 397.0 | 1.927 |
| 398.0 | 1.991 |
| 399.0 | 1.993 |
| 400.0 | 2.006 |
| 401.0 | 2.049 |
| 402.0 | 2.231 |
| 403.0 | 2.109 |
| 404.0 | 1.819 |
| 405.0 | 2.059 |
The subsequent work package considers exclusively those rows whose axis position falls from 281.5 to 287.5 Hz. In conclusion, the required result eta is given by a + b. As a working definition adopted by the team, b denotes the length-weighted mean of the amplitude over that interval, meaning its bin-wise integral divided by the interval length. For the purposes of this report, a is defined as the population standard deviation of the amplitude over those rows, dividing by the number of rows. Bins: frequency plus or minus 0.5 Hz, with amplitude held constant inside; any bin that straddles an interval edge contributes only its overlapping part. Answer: 2.07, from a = 0.07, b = 2.00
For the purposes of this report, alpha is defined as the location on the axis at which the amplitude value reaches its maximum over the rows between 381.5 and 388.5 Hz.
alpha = 384.0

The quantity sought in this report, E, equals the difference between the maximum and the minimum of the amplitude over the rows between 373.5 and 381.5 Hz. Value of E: 0.19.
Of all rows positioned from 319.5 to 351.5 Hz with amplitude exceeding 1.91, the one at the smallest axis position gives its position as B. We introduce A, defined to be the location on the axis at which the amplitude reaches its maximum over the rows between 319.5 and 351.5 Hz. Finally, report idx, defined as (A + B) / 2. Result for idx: 321.0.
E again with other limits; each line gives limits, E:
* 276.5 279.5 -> 0.21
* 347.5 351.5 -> 0.30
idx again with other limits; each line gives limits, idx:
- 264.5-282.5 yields 268.0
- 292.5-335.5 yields 300.5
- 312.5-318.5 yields 315.0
